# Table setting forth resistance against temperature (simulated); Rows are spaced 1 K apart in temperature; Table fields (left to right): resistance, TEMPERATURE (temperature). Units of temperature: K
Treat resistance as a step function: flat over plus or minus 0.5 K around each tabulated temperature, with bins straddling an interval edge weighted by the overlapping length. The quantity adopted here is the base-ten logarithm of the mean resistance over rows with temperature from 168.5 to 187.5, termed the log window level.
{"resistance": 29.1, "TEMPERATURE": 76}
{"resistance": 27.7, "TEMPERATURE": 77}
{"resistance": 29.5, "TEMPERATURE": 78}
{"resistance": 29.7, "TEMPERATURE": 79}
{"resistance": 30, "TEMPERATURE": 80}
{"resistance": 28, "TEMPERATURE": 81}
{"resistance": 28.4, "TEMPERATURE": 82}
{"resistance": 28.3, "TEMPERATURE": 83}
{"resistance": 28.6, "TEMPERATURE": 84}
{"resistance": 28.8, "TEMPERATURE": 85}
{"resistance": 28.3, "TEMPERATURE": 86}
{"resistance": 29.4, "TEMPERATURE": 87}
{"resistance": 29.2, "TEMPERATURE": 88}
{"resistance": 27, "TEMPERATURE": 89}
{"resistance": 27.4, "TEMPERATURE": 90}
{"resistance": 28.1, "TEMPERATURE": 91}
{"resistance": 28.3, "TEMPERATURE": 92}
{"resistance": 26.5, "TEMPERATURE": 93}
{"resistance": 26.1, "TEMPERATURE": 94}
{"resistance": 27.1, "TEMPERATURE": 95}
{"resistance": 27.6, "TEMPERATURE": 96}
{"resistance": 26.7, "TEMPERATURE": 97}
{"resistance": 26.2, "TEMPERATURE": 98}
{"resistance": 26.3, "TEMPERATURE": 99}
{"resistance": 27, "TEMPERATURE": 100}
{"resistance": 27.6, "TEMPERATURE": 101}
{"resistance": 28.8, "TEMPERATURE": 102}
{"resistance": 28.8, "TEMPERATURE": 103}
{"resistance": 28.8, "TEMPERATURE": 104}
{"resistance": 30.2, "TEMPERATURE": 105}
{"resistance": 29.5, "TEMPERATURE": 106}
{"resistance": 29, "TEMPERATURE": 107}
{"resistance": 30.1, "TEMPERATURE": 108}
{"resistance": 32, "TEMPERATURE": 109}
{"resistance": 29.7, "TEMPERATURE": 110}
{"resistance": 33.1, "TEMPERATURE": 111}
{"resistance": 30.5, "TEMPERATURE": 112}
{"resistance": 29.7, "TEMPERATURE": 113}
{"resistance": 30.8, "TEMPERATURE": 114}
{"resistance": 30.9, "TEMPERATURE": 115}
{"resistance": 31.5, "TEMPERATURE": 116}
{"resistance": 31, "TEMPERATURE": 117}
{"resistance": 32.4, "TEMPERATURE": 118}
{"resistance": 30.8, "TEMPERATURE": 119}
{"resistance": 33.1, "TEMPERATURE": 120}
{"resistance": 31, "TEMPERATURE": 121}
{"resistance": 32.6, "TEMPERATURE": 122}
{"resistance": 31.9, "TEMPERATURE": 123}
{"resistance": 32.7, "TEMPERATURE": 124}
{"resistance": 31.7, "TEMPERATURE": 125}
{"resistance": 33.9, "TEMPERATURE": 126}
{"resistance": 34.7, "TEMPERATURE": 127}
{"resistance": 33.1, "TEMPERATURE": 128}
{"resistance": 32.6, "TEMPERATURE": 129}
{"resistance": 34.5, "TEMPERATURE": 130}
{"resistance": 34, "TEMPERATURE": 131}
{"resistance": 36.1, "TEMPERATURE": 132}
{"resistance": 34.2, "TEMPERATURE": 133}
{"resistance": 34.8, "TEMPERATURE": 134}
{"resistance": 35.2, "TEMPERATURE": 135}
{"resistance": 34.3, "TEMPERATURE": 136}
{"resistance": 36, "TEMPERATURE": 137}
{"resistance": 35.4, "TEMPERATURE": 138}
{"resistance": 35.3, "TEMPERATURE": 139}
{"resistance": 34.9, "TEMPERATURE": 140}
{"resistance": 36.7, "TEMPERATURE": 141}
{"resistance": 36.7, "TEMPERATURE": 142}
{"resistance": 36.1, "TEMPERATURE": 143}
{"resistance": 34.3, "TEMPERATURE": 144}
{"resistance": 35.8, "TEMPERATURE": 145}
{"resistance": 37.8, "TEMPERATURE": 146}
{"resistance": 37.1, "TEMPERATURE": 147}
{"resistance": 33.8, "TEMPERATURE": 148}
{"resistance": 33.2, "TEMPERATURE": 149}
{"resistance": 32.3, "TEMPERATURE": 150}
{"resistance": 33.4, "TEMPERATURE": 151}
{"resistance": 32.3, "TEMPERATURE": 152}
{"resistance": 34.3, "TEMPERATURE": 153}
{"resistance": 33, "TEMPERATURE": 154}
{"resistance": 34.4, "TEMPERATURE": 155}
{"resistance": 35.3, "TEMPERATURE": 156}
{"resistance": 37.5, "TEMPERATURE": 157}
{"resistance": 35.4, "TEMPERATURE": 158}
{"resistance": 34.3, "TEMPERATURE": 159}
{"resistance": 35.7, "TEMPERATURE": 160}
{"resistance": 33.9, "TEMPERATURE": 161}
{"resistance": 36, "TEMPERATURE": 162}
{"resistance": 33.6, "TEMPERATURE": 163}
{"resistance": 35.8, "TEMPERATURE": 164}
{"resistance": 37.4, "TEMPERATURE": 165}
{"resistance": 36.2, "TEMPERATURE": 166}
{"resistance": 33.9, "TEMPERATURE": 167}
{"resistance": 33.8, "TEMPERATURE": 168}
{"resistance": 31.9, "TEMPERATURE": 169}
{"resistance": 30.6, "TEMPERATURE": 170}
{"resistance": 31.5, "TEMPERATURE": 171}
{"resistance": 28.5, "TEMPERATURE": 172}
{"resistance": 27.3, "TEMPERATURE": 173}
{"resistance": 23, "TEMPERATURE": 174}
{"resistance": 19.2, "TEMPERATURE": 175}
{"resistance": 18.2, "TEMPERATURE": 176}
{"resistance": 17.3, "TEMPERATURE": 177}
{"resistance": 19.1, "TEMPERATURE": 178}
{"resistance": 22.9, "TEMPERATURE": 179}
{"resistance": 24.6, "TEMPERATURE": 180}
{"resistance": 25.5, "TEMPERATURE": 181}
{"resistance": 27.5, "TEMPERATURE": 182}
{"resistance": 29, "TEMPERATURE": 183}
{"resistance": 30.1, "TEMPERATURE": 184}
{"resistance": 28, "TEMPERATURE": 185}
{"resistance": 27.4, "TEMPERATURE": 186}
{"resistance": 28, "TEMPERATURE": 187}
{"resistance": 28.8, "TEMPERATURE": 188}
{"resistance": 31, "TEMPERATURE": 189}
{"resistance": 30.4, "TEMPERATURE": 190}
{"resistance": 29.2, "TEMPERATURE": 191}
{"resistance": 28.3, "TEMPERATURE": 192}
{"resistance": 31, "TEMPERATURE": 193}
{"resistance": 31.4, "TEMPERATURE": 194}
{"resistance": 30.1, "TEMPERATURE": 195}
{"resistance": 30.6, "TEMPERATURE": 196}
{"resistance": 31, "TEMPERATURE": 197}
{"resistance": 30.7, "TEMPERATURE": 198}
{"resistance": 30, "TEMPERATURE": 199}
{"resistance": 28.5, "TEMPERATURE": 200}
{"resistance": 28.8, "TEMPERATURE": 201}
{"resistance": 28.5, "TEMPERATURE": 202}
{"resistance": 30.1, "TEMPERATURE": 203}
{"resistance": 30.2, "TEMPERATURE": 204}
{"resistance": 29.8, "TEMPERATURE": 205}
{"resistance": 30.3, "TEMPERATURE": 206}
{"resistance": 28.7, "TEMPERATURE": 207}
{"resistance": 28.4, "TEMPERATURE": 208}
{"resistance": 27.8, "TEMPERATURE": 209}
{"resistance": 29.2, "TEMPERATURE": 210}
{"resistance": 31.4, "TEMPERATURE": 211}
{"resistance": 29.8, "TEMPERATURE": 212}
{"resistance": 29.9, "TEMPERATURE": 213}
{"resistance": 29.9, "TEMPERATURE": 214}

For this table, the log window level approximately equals 1.41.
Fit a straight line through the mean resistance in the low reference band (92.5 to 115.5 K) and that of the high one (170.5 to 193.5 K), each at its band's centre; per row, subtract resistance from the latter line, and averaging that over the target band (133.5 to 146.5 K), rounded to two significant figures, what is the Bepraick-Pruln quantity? -8.0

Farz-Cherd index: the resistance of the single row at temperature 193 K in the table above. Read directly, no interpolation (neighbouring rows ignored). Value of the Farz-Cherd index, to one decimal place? 31.0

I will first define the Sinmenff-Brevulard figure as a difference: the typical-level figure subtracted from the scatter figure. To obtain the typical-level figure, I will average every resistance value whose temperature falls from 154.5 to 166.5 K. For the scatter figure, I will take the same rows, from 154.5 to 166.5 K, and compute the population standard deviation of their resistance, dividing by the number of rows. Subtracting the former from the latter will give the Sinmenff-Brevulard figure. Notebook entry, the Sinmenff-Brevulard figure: -34.3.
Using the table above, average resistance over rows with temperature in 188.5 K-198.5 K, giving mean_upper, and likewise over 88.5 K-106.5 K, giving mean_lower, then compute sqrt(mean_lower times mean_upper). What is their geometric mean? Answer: 29.0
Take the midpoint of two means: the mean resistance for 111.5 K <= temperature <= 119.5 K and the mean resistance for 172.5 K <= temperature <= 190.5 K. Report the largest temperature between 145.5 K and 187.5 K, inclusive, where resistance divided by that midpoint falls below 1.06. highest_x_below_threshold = 187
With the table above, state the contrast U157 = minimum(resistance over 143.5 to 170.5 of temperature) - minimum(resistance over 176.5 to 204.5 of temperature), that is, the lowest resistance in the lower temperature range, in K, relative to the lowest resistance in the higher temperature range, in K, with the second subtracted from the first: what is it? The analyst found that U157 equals 13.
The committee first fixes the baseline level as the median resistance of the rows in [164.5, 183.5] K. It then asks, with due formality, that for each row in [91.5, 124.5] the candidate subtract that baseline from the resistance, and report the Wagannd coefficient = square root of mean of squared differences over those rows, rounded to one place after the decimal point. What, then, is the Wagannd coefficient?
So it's 3.0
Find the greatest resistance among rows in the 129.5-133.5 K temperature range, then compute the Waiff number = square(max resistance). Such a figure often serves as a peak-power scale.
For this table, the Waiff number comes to 1303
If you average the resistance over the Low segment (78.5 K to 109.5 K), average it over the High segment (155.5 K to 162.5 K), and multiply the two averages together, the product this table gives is 1004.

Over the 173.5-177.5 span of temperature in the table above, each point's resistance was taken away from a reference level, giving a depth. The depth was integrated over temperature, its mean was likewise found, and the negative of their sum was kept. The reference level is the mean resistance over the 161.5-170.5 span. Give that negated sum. -75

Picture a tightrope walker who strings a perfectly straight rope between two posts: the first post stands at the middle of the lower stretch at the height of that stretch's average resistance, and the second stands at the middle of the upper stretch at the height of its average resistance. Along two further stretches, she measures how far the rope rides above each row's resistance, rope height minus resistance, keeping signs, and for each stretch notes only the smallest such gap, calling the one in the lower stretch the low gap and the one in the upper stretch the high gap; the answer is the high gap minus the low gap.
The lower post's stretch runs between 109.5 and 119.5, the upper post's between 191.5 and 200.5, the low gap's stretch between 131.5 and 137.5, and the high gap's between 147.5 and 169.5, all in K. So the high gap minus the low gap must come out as -2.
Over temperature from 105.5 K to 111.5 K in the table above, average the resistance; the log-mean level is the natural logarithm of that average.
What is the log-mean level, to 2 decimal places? 3.42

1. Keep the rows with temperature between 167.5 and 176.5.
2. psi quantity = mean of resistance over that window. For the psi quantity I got 27.1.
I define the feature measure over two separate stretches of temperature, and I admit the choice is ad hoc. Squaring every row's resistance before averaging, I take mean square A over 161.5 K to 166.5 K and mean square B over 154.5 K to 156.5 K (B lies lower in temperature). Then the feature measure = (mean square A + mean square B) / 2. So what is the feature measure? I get 1249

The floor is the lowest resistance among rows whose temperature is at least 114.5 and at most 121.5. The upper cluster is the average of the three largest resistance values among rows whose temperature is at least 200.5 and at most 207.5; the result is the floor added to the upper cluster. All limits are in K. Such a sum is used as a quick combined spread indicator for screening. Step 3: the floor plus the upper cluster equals 61.0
